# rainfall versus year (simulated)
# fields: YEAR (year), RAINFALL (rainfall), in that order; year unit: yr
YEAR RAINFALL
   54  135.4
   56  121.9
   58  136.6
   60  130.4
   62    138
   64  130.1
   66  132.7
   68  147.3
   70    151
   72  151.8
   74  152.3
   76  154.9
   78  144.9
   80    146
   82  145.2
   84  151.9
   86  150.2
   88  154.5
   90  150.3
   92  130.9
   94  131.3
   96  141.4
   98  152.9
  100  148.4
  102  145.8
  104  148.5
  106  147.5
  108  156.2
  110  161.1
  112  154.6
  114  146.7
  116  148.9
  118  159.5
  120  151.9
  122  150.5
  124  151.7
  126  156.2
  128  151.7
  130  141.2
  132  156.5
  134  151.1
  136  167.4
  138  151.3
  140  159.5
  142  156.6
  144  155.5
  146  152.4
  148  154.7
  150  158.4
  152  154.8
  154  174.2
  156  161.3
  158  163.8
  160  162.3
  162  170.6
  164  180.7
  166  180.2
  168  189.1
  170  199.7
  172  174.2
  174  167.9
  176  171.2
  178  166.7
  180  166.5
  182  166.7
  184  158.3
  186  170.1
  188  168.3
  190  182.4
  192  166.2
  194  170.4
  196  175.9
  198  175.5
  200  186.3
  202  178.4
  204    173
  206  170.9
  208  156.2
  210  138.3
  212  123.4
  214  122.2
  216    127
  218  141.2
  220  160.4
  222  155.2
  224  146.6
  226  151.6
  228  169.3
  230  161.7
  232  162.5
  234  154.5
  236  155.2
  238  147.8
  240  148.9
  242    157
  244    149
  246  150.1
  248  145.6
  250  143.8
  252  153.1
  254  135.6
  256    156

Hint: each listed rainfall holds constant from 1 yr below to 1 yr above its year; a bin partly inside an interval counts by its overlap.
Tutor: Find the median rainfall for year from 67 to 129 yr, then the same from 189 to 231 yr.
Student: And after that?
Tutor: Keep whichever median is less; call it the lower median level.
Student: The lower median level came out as 150.5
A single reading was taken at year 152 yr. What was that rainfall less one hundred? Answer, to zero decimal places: 55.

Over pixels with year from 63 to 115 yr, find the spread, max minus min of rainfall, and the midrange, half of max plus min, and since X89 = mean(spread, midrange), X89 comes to 88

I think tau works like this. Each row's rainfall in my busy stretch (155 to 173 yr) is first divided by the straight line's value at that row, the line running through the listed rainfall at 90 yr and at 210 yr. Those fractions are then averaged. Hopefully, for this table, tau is 1.23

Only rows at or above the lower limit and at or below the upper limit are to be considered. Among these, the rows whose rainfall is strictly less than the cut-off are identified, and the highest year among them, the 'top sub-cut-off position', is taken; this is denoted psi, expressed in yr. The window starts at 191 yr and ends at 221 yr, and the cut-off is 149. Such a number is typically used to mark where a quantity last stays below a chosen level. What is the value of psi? 218 yr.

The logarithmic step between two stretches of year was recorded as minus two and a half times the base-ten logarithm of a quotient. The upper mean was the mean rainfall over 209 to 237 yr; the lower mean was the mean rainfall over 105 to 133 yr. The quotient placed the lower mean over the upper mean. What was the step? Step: -0.034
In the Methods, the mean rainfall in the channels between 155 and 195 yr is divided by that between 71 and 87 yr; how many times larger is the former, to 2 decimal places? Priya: 1.15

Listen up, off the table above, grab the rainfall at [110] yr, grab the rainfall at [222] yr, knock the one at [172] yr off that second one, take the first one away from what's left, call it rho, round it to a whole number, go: -180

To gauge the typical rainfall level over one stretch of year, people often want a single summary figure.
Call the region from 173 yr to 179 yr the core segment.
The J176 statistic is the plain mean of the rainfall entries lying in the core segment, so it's 169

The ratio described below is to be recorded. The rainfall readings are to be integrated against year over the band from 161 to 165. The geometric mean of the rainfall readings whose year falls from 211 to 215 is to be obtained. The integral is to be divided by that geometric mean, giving 5.7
